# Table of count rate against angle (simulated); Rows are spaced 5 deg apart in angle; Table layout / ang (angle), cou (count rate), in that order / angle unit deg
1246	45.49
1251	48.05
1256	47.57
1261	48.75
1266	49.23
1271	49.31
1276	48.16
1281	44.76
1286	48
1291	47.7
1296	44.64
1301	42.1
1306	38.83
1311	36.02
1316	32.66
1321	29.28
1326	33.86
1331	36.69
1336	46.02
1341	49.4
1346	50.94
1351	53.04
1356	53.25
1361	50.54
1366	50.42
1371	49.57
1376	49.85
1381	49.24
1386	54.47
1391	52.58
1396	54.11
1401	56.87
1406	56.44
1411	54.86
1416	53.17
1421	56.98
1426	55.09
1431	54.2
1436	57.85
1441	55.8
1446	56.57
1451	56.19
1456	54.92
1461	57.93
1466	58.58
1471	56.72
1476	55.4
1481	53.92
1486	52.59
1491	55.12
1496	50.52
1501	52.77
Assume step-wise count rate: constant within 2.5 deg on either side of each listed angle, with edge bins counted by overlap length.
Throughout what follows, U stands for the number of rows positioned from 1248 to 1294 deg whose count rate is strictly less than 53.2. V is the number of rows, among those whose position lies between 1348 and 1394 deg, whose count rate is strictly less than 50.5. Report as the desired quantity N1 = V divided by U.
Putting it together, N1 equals 0.4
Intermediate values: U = 9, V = 4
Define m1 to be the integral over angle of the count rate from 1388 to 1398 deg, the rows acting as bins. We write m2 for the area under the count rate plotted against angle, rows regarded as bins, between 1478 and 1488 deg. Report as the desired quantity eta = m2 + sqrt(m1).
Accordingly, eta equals 557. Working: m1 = 534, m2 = 534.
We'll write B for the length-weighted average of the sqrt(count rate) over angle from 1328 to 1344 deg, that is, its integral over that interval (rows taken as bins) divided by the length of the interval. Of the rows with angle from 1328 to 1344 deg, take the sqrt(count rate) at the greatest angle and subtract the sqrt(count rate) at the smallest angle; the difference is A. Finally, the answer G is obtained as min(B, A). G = 1.0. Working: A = 1.0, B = 6.61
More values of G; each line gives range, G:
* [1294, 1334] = -0.6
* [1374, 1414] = 0.3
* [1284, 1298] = -0.2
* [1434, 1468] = 0.0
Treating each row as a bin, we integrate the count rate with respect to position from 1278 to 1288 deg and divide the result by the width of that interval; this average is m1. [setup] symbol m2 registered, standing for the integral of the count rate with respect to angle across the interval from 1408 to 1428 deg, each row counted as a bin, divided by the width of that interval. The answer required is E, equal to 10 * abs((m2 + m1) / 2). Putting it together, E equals 507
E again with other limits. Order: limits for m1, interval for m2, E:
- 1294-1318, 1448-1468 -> 479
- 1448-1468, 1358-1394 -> 539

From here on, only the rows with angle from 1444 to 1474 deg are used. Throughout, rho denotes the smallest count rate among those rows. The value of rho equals 54.92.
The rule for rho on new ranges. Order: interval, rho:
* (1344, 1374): 49.57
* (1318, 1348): 29.28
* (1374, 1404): 49.24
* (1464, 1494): 52.59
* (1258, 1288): 44.76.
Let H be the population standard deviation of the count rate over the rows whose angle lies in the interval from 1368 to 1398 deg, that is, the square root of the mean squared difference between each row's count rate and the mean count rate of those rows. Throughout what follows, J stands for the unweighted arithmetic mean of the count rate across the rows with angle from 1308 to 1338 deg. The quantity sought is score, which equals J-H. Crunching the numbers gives 34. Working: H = 2.17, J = 36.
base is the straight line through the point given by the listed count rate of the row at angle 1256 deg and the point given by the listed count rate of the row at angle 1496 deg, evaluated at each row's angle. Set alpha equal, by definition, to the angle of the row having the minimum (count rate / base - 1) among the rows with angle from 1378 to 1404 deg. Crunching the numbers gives 1381 deg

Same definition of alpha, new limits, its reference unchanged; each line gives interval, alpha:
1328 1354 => 1331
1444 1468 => 1456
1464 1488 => 1486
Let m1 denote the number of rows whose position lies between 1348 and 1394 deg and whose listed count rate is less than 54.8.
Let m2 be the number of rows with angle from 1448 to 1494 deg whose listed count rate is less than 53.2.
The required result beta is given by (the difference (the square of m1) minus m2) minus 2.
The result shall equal 78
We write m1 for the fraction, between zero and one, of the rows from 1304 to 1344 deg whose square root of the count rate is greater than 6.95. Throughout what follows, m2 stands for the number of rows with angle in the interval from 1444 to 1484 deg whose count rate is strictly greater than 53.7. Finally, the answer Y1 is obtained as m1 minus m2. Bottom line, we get -8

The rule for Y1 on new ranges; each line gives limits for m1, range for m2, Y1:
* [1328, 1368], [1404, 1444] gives -6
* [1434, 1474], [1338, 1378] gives 1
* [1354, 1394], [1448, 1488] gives -6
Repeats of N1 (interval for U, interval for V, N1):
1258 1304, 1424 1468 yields 0.0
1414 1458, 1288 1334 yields 9.0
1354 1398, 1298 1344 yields 1.5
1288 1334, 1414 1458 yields 0.0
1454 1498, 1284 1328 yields 4.5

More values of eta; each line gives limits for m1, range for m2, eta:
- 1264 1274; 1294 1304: 453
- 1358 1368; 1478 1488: 556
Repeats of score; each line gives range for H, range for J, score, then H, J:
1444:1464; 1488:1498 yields 52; 1.07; 53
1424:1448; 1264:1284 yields 47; 1.25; 48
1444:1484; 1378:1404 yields 52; 1.44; 53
